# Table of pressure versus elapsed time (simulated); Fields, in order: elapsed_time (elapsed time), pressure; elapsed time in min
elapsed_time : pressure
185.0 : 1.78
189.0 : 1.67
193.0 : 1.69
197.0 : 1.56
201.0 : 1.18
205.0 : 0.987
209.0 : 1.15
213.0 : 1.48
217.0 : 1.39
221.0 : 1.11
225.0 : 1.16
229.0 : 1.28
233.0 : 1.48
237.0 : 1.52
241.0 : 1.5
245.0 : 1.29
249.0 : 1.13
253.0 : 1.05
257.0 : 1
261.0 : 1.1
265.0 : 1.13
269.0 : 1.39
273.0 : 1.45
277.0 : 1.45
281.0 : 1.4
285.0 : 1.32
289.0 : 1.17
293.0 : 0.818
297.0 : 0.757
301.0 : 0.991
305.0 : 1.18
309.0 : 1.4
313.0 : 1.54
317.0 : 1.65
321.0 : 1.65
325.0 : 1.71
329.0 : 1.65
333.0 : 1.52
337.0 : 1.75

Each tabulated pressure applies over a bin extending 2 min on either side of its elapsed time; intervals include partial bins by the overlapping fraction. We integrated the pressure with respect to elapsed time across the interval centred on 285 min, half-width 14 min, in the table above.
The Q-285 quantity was 33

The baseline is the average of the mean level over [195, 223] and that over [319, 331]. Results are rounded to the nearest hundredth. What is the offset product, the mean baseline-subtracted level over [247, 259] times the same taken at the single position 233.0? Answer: -0.01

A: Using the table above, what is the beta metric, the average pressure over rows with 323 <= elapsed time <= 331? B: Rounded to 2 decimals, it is 1.68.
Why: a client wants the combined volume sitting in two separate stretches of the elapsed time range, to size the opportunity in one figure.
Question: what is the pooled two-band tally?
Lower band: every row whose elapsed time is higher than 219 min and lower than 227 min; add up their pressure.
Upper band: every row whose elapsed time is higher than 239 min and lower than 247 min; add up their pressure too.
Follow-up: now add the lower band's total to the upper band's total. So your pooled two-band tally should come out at 5.1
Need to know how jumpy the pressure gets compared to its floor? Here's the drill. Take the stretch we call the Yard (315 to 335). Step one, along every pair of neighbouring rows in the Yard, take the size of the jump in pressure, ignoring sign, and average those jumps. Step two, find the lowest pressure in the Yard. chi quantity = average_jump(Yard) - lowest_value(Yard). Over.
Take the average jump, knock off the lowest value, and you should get -1.5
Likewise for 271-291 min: -1.1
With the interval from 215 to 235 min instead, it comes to -0.9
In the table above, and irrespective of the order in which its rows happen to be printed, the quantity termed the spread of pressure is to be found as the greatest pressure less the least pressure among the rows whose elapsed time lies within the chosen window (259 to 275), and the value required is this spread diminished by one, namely -0.65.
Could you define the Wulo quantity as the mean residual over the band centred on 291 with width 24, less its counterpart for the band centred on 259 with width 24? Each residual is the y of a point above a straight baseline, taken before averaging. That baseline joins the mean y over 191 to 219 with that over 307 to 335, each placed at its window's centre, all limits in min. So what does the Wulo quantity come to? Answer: -0.1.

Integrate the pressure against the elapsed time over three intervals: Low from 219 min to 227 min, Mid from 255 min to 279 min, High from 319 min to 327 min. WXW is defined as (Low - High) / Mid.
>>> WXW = -0.1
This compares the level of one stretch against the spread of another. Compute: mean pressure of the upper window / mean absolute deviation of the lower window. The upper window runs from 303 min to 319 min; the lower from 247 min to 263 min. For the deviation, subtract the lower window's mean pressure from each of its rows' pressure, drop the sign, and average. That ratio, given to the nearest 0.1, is 32.1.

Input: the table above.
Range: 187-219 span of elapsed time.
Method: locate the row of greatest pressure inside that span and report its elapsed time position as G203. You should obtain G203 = 193.0 min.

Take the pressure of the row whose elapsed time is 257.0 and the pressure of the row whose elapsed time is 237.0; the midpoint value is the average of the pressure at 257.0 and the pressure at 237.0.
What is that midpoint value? 1.3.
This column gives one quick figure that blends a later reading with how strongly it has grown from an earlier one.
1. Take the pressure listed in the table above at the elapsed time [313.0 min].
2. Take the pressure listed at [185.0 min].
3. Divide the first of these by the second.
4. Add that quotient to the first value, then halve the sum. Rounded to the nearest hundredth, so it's 1.20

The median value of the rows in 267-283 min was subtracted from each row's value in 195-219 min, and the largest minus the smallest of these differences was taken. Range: 0.57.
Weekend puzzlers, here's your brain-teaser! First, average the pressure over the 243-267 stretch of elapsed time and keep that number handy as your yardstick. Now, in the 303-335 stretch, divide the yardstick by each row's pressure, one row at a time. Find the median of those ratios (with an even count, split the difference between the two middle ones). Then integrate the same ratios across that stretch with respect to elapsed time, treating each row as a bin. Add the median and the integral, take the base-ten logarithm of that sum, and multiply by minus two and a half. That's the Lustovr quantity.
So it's -3.46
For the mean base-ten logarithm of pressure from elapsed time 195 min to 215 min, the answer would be 0.10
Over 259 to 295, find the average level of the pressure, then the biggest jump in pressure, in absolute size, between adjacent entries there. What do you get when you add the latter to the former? 1.60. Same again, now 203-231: 1.55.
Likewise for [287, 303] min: 1.29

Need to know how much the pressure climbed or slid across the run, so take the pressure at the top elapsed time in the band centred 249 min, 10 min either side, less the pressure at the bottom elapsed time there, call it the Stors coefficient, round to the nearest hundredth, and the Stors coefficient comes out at -0.50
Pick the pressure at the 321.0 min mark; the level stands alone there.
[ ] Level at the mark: 1.65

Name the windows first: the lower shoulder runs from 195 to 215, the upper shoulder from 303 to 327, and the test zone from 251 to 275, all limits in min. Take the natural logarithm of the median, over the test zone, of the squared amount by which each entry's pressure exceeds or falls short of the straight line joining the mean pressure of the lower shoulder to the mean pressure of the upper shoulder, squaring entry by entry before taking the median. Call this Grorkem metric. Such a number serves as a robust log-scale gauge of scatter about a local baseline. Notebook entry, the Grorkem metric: -2.5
